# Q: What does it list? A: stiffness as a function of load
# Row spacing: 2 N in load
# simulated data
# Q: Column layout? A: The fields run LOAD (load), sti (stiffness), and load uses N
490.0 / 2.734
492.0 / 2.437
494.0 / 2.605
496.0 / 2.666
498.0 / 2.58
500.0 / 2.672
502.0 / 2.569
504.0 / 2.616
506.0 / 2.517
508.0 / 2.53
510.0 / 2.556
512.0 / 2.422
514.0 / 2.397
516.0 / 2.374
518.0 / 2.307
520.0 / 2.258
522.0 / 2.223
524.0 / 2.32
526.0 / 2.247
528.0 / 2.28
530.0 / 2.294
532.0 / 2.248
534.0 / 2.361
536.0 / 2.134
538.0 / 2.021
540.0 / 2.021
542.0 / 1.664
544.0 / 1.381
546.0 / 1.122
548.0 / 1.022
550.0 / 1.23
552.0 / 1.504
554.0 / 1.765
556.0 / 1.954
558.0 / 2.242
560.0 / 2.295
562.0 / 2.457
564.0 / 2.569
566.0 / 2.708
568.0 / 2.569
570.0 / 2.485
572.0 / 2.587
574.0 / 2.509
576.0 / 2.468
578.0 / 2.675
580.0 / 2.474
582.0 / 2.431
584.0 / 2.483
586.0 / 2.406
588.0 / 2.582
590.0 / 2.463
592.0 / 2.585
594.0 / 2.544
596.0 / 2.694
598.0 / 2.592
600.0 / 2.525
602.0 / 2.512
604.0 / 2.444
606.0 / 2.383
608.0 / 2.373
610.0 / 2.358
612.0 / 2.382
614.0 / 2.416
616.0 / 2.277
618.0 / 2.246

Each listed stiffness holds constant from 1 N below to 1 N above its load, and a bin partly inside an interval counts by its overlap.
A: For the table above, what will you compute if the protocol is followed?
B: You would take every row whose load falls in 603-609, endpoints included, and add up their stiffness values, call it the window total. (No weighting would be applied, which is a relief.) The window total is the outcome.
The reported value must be 7.2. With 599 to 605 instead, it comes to 7.5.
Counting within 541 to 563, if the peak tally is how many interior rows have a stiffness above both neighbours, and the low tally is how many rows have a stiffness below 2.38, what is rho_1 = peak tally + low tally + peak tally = 10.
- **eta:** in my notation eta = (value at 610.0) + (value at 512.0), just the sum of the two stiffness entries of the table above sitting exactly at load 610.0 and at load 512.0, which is 4.78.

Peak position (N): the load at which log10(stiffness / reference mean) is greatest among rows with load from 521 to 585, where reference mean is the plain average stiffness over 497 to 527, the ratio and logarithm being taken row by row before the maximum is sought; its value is 566.0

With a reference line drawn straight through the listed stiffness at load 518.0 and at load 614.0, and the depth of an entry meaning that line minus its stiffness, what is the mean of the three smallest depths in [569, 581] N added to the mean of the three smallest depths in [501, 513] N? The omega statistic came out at -0.51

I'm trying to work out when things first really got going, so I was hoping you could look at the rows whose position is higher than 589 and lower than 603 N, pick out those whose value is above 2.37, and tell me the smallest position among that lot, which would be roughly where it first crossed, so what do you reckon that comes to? 590.0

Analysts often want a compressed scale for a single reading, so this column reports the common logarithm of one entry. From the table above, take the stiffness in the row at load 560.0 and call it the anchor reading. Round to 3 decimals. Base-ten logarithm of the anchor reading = 0.361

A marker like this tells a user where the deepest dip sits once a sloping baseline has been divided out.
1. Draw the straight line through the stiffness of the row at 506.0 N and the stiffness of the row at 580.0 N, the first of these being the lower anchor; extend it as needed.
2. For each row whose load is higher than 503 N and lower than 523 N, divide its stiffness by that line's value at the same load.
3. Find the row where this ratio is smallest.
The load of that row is 522.0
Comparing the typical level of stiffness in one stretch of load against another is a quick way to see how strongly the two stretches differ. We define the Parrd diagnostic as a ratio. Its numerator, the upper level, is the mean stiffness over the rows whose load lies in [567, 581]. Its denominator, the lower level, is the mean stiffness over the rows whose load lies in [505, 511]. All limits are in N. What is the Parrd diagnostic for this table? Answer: 1.00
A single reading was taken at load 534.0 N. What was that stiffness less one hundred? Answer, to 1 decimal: -97.6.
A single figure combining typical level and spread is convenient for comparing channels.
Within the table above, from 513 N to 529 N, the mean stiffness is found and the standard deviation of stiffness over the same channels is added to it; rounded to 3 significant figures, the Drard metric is 2.36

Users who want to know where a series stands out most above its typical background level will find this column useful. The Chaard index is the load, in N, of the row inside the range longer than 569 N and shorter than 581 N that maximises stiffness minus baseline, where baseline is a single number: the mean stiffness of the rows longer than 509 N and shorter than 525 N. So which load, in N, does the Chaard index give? 578.0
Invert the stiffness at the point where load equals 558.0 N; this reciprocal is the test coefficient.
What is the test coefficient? 0.446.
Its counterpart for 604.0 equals 0.409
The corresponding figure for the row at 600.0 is 0.396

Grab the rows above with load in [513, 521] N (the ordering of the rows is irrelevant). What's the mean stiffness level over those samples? 2.33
